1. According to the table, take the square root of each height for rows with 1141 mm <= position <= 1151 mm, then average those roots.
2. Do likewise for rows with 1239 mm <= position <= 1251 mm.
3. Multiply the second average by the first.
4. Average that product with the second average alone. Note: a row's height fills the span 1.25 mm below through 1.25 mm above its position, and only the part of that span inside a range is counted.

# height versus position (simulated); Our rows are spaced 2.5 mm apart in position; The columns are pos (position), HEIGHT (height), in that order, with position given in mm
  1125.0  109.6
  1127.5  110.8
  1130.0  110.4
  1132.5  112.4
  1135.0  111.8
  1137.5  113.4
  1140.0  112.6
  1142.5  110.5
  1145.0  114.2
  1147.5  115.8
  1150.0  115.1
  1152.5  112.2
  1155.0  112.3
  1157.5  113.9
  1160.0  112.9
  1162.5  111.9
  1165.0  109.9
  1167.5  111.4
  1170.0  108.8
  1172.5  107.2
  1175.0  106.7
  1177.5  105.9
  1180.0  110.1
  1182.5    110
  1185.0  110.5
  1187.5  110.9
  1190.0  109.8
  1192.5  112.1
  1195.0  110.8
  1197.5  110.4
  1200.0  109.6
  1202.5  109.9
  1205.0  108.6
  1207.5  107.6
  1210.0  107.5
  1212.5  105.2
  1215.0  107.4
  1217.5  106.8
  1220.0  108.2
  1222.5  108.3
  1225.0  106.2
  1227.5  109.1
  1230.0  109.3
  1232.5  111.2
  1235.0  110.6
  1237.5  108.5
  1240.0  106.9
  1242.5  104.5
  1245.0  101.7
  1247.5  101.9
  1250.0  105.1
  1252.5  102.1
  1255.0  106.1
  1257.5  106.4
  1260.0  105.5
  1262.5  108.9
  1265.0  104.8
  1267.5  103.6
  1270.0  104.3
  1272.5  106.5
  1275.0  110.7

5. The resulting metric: 59.5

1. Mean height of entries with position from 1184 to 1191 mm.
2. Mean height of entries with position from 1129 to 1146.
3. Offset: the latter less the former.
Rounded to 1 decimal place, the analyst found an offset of 1.8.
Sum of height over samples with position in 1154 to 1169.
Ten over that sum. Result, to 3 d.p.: 0.015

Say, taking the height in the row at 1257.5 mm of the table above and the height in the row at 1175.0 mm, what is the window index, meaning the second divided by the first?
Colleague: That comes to 1.00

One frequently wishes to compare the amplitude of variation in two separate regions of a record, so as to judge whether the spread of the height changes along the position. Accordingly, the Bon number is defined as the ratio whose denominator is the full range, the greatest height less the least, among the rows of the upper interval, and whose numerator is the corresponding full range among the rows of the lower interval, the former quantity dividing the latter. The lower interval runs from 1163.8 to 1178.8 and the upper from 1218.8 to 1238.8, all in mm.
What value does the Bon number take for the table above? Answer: 1.10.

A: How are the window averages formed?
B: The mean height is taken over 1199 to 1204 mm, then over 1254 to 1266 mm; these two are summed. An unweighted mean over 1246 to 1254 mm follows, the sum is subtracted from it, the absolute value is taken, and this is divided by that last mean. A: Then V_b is 1.10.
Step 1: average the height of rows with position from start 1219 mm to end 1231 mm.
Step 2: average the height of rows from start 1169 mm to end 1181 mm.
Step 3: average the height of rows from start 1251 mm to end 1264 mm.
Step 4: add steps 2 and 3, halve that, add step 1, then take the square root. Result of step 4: 14.7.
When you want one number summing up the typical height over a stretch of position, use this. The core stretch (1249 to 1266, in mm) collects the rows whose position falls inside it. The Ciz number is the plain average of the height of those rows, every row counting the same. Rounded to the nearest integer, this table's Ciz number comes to 106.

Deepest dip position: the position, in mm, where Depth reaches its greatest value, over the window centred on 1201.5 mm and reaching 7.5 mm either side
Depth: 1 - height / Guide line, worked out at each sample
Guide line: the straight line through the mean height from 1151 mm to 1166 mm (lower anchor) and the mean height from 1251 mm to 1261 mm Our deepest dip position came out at 1207.5 mm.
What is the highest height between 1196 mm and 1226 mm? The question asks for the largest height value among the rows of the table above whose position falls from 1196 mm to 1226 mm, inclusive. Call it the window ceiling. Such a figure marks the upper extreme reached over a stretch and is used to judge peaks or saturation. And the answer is 110.4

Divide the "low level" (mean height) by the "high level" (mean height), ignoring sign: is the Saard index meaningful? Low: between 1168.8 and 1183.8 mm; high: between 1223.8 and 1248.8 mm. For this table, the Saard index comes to 1.01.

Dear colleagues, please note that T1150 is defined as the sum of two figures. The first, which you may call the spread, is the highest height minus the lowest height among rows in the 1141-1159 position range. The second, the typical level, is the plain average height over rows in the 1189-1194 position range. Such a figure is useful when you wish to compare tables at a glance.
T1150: 116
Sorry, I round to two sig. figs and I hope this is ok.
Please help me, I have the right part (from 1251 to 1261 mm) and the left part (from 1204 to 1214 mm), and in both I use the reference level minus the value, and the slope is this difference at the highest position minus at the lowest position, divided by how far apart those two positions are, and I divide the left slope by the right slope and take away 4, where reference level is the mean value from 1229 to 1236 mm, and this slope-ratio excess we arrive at -5.0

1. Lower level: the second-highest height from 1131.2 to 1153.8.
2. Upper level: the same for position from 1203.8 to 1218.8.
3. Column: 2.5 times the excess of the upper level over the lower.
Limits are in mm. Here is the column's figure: -19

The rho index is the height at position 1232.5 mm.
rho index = 111.2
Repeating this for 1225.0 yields 106.2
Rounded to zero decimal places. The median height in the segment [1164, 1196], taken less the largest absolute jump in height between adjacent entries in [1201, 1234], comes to 107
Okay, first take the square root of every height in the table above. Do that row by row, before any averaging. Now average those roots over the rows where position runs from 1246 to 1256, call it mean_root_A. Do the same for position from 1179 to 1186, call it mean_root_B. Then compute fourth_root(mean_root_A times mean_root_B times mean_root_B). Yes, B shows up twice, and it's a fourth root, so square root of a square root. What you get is 5.788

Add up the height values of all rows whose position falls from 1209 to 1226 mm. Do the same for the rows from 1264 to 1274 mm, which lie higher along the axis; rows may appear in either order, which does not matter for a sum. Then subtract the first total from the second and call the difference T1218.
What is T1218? -330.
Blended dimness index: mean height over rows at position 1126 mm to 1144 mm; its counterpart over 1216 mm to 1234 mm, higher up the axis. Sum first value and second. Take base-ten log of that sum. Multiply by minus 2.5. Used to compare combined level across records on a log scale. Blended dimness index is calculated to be -5.86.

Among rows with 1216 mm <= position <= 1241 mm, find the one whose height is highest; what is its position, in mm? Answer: 1232.5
